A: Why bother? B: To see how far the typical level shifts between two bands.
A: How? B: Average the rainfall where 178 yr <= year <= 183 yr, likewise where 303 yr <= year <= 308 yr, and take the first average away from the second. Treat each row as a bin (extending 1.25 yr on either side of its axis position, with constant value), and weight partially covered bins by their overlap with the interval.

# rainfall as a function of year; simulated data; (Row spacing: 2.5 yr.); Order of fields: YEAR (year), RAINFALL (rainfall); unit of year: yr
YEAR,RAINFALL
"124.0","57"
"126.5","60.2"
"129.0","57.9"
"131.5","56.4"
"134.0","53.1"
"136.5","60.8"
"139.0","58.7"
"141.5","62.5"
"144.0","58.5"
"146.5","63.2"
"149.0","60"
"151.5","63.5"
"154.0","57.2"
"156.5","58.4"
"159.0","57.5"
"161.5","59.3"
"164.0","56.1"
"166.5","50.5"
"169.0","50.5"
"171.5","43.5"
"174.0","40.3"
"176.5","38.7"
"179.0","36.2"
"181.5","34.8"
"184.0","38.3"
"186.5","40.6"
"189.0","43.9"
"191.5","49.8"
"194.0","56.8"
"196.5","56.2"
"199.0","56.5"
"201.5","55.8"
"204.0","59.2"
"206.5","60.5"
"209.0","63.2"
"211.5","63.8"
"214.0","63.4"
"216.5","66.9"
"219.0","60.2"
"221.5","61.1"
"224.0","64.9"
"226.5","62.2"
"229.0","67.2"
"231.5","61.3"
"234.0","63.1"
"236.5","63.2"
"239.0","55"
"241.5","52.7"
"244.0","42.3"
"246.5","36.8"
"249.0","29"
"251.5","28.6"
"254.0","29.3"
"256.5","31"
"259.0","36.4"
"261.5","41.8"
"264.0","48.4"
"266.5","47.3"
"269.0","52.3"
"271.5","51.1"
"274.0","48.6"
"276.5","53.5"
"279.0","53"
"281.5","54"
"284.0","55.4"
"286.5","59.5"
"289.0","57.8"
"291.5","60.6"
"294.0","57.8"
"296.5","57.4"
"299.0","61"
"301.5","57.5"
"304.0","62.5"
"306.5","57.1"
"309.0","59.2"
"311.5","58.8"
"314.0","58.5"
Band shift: 24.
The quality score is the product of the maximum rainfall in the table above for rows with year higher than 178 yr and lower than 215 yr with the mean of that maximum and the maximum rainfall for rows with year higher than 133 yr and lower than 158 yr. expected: 4061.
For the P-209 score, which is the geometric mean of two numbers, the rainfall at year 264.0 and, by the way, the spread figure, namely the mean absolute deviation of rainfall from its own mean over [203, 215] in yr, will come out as 9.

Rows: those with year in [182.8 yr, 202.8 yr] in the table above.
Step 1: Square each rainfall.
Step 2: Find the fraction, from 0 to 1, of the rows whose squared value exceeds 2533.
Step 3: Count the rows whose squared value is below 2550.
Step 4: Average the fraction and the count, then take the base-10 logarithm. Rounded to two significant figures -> 0.35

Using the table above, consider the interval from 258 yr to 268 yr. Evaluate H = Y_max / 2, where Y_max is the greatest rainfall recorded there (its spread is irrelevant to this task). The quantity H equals 24.2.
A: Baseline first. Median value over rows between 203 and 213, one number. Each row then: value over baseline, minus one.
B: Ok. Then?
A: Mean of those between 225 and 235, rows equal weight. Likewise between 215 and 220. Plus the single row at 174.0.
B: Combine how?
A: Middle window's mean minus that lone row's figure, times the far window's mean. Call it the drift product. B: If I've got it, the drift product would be 0.010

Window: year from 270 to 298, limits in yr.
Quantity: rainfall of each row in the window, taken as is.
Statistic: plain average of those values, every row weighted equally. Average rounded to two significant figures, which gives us 55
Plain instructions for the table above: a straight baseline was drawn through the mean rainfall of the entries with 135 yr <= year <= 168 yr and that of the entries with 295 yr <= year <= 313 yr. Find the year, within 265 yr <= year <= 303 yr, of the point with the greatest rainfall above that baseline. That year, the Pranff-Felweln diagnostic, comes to 299.0 yr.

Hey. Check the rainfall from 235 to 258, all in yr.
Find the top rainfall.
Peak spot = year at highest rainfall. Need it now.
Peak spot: 236.5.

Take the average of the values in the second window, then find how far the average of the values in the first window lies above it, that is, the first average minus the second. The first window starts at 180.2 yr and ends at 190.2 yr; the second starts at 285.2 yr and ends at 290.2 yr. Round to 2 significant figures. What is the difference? -19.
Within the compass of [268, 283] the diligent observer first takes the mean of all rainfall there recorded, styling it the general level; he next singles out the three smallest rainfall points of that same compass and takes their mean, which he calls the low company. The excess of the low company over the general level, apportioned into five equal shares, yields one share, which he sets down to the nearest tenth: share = -0.3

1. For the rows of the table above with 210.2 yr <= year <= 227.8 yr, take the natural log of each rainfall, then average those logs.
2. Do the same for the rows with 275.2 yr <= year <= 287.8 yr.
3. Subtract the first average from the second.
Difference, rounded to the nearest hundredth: -0.14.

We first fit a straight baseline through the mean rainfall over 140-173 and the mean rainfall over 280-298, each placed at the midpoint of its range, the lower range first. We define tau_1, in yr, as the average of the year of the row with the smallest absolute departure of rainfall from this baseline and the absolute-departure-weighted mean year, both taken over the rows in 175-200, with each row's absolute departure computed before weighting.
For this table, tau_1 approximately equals 188.5 yr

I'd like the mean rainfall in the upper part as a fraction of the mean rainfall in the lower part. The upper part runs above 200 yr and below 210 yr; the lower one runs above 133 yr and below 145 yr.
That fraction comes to 1.0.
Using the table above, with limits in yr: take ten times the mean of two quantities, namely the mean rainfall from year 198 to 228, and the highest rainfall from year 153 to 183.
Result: 604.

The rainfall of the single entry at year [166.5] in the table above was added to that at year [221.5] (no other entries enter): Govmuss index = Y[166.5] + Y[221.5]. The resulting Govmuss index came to 112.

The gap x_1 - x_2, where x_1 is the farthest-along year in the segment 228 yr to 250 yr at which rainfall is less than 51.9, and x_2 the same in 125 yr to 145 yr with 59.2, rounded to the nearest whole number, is 105 yr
